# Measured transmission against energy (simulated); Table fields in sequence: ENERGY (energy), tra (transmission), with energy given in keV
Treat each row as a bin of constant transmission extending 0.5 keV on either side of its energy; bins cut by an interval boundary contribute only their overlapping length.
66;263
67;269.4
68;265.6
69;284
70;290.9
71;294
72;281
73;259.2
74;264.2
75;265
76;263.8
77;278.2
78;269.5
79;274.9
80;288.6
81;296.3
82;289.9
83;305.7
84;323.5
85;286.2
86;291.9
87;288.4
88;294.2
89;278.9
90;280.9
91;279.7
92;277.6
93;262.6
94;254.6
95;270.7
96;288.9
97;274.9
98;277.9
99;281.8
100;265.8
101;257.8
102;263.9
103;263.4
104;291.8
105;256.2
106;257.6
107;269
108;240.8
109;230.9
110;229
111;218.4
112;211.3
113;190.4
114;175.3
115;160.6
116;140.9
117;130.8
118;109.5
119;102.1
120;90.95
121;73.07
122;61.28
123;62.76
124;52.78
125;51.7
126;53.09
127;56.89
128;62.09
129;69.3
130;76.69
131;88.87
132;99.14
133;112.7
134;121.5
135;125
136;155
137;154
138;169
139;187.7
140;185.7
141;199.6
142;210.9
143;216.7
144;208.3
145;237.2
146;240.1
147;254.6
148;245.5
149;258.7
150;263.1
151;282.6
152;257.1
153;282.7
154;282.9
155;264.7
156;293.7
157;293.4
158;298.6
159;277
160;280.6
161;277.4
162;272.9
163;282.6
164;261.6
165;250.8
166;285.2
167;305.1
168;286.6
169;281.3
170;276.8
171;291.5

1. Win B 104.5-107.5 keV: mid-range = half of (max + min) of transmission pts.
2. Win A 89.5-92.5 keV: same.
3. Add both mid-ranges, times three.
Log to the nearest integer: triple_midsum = 1626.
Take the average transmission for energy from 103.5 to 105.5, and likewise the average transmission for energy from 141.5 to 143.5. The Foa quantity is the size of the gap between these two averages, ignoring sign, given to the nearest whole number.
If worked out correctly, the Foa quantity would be 60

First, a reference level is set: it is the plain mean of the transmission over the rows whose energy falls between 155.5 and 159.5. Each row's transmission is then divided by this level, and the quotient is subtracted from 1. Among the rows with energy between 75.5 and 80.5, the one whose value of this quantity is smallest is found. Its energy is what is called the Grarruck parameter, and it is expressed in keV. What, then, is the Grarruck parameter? 80 keV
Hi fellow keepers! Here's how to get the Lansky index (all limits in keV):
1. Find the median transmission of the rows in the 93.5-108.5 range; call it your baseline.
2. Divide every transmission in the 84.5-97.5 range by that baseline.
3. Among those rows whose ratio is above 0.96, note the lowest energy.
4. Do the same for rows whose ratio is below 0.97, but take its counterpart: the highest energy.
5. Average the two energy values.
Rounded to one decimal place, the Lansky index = 89.5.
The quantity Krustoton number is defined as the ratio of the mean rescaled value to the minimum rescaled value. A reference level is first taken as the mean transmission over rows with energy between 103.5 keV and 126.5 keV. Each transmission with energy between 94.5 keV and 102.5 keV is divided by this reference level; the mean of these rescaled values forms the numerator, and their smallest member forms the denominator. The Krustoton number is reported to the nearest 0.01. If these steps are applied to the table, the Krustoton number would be 1.06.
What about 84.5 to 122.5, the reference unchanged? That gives 3.73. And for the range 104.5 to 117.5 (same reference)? 1.59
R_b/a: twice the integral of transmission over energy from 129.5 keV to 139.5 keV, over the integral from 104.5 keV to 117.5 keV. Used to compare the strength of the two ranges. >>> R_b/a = 1.0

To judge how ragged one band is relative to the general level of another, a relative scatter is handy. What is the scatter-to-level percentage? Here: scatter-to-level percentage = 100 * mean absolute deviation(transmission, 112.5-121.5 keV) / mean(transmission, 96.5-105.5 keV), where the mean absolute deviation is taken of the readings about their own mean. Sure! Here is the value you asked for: 12.0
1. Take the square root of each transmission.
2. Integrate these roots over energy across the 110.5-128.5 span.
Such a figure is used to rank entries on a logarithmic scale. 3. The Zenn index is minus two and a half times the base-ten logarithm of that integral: -5.66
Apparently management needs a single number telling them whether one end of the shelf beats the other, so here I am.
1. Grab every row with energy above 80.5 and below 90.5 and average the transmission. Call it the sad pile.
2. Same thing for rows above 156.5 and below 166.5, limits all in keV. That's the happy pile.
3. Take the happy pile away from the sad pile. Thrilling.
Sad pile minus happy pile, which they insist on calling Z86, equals 16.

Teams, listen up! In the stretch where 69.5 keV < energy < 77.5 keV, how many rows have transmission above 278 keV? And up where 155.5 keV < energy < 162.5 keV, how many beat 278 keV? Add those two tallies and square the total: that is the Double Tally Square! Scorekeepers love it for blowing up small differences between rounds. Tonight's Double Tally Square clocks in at 64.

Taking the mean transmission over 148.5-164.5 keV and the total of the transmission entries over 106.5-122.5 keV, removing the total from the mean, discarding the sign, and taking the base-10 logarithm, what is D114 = 3.37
